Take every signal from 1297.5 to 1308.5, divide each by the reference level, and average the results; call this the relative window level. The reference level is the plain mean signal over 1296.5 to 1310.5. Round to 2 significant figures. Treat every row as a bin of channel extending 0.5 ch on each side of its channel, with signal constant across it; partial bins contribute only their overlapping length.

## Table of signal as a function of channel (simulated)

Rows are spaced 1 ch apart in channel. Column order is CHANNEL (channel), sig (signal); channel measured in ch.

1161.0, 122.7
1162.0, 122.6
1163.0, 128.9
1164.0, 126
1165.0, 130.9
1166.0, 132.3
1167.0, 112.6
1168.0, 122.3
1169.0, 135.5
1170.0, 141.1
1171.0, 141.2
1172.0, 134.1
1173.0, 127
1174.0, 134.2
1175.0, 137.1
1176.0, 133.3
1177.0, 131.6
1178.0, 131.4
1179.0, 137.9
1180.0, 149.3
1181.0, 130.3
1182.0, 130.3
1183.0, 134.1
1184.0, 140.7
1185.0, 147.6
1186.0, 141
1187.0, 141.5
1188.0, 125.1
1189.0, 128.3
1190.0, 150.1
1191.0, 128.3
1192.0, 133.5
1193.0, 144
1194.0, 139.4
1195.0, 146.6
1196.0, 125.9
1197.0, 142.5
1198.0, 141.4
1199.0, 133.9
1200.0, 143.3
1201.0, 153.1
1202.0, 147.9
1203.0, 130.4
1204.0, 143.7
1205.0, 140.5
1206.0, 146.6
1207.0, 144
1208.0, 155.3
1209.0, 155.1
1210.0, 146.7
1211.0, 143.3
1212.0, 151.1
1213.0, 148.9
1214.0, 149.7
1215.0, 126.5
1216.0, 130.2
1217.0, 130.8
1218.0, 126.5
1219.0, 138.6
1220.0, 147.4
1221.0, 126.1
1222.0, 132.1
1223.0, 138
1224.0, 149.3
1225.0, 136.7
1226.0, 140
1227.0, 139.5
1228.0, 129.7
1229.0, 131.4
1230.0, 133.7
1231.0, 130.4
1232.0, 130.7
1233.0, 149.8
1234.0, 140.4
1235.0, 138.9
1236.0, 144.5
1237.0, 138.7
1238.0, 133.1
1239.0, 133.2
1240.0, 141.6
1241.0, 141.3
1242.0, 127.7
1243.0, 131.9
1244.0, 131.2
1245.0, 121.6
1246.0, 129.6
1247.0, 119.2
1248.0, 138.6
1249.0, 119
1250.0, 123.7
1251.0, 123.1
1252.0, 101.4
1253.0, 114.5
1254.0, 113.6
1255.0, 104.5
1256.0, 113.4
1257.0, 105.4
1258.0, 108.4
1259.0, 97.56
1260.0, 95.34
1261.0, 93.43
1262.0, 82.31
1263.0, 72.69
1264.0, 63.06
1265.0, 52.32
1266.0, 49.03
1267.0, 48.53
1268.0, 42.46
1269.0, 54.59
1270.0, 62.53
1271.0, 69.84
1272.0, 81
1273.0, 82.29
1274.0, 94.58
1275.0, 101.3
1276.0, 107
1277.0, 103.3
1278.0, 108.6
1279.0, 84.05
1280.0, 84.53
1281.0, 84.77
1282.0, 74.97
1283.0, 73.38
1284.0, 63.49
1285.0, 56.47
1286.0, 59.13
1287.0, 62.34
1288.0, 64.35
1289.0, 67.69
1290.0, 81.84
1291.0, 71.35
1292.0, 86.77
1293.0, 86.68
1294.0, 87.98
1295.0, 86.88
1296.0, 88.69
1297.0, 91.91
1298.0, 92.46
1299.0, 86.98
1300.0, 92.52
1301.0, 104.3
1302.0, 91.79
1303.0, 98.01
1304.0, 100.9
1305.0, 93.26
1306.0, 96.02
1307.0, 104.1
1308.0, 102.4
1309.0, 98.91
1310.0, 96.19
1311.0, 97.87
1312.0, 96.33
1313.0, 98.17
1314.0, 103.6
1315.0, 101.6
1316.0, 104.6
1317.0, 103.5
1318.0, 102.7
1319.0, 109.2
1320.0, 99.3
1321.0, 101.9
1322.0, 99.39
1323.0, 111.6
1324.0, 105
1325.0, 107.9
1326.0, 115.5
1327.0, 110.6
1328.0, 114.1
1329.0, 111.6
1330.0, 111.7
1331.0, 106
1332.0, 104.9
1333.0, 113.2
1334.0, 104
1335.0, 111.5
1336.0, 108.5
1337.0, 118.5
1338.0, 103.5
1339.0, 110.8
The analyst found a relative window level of 1.0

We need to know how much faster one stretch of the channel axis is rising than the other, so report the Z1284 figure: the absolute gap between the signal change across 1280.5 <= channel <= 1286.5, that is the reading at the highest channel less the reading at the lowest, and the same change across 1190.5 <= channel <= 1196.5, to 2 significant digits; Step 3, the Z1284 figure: 23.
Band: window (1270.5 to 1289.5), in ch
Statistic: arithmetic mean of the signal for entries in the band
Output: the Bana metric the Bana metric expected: 80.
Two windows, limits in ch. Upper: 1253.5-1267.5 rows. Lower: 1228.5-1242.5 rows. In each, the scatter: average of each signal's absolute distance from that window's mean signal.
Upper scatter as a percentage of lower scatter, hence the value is 390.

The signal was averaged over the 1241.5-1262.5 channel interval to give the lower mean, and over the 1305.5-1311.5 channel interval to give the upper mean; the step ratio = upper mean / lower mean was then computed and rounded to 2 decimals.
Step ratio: 0.87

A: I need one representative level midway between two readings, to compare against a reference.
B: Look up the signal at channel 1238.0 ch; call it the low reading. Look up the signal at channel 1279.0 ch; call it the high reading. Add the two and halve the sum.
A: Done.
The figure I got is 109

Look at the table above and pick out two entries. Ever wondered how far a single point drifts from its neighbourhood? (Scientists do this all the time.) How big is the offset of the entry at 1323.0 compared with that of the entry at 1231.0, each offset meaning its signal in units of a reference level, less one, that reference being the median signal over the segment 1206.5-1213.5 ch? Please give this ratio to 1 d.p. 2.0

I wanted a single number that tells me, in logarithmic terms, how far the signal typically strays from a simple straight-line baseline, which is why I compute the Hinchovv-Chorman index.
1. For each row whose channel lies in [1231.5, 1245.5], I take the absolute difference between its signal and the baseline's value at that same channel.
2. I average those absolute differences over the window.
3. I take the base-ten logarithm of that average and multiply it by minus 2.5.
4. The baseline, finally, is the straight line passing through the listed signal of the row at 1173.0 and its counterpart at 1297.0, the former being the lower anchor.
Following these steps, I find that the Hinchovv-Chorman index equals -3.6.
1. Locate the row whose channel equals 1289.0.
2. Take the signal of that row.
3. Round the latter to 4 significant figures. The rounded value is 67.69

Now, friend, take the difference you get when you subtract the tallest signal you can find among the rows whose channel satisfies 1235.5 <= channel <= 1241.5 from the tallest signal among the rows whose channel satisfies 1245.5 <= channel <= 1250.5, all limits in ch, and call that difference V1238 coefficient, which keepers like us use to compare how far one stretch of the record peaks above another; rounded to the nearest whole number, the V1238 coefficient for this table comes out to -6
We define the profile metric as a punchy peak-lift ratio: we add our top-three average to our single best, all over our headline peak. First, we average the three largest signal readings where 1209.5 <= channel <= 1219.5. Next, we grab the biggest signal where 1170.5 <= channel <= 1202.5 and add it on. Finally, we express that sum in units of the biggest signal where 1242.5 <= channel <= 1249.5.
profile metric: 2.19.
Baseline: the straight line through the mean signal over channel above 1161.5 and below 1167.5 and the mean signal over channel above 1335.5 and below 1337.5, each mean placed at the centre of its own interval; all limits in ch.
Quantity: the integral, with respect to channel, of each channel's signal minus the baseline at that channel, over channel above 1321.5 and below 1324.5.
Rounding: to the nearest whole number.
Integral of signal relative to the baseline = -27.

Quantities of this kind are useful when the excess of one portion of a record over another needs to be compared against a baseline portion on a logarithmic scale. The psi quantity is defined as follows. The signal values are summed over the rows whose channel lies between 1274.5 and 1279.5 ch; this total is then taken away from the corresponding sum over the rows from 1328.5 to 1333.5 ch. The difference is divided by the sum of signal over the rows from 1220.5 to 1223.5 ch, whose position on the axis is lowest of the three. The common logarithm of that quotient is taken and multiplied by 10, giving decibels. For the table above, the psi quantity -10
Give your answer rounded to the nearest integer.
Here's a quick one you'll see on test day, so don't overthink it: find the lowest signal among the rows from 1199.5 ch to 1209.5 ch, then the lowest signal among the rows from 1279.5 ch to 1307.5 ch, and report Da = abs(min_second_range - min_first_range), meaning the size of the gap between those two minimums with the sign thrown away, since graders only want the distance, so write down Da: 74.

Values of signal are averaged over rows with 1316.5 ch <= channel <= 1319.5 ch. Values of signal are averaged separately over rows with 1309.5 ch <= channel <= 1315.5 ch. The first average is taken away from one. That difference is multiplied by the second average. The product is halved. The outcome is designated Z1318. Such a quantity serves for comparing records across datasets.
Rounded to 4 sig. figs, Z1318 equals -5153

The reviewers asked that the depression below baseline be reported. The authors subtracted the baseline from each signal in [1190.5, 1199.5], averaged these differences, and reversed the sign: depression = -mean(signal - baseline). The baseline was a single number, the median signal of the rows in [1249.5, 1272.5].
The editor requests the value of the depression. -44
